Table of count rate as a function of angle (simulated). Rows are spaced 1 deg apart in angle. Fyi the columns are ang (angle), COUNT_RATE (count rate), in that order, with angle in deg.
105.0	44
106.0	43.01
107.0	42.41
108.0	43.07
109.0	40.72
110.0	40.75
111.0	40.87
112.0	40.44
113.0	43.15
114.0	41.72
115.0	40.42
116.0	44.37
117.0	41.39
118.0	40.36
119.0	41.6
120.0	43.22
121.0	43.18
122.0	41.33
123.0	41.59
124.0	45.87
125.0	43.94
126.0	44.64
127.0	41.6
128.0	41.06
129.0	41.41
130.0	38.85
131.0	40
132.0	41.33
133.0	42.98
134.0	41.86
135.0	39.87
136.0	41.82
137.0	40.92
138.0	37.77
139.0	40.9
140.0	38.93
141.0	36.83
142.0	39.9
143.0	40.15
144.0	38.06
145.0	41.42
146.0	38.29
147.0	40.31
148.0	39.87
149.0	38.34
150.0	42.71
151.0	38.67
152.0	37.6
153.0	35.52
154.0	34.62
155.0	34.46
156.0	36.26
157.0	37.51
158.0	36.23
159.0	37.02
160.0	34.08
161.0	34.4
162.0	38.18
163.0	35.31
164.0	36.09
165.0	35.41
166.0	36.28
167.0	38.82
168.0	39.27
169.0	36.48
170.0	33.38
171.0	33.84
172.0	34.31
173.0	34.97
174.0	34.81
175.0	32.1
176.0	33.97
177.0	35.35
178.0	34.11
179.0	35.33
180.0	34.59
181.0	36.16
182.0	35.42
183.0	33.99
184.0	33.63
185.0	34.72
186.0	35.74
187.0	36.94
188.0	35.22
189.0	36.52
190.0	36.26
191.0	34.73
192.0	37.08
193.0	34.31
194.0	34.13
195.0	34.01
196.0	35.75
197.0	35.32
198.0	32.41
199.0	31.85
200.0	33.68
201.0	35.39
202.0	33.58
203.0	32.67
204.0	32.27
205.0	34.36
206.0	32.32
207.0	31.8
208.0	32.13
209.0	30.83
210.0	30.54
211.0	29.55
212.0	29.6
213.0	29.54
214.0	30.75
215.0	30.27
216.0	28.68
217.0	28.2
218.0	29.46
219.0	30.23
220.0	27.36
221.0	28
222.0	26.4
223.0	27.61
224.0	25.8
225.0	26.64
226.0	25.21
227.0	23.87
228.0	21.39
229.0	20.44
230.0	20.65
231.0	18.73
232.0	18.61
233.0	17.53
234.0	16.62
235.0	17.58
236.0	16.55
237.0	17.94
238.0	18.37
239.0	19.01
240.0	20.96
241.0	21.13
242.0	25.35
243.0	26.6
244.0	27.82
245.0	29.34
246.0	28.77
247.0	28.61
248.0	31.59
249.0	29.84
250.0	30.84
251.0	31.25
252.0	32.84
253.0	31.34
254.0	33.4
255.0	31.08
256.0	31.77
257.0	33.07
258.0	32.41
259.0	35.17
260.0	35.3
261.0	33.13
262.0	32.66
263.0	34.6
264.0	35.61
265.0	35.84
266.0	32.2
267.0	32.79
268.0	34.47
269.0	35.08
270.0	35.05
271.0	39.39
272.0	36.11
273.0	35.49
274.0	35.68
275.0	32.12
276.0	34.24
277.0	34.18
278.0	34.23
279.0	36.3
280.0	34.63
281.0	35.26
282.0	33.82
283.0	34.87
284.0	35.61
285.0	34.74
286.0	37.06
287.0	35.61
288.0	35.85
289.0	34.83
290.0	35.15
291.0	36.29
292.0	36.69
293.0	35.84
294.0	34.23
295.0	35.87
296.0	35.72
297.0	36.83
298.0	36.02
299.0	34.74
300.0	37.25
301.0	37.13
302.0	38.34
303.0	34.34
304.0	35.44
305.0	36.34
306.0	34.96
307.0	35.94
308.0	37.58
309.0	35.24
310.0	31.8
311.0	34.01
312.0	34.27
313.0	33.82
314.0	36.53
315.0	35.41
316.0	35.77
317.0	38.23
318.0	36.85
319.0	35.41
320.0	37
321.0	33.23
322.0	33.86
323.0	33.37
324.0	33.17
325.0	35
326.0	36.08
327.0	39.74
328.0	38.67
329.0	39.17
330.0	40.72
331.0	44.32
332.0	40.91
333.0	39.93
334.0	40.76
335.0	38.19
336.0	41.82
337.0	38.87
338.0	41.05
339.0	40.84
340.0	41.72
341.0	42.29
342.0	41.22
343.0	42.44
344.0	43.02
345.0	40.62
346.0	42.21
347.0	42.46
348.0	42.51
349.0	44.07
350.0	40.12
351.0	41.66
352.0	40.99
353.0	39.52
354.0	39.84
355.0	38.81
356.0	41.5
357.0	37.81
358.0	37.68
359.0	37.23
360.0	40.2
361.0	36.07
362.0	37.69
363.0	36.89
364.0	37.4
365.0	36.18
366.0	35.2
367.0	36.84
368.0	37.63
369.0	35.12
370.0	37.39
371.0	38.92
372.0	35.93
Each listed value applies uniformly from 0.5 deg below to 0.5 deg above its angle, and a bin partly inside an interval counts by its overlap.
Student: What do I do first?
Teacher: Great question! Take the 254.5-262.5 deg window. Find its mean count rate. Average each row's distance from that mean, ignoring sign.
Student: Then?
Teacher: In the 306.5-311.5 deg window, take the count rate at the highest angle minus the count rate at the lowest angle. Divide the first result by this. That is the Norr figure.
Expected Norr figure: -0.57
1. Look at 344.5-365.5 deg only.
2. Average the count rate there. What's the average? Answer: 39.6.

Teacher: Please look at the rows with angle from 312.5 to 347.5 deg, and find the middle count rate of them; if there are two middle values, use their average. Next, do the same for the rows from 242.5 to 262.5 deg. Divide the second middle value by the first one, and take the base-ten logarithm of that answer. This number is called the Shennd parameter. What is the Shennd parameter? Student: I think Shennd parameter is -0.10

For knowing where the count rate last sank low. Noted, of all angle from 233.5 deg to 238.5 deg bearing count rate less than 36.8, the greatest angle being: 238.0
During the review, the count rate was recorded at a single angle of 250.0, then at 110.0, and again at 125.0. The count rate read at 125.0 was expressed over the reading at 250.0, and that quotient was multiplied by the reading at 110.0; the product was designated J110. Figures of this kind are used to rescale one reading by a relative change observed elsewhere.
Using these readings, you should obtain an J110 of 58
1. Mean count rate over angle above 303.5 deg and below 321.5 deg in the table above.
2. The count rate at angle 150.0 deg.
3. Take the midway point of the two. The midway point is 39.1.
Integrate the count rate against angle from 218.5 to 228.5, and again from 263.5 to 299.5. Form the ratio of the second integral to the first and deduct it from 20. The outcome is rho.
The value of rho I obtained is 15.2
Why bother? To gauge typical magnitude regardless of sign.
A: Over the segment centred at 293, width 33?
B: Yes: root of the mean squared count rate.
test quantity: 36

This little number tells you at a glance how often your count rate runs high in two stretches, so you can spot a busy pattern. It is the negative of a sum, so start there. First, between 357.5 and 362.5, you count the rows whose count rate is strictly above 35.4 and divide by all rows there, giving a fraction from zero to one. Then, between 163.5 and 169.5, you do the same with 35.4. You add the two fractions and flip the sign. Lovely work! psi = -2.0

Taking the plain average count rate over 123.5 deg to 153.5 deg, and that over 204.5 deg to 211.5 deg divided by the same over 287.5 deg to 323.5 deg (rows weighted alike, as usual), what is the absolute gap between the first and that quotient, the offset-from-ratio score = 39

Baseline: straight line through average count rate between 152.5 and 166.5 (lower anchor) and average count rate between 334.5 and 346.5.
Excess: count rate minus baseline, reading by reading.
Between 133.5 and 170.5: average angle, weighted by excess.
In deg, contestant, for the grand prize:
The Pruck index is 143.3 deg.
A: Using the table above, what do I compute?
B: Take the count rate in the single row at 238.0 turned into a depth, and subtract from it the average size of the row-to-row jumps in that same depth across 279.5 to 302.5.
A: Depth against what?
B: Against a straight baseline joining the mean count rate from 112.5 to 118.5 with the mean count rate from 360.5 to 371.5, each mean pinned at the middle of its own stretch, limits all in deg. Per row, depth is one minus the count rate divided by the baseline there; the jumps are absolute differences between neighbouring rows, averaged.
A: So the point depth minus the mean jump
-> 0.51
